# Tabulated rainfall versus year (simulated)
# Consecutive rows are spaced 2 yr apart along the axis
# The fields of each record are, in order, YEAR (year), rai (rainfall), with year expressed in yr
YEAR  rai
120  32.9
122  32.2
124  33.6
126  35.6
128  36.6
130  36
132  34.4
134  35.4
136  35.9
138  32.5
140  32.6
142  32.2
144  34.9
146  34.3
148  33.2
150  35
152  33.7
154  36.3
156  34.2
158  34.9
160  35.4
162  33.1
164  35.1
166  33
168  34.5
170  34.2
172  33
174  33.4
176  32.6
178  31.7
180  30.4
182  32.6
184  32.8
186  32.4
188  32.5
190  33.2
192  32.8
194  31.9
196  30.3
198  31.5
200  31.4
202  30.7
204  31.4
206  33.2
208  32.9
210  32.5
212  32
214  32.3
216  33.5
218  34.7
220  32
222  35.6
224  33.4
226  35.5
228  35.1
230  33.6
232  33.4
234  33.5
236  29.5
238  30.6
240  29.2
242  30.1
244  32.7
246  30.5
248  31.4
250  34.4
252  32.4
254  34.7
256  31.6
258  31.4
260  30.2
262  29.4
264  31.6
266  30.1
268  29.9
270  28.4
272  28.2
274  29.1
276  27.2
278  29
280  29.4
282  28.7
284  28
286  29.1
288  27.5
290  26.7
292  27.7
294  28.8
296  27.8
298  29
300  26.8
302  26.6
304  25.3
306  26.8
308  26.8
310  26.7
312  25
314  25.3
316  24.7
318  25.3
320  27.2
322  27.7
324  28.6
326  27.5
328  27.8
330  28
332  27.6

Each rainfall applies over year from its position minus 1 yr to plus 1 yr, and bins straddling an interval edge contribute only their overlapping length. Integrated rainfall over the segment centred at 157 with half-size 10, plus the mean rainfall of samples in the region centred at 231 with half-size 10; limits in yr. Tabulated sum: 721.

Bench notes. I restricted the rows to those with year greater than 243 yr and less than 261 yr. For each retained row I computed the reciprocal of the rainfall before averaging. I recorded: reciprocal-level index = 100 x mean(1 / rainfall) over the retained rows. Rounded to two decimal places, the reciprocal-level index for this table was 3.12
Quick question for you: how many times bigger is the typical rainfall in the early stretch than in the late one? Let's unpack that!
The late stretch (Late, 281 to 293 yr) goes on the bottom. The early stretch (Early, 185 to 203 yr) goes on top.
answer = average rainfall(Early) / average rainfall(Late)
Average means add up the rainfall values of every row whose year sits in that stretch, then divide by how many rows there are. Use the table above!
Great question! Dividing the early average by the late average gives 1.14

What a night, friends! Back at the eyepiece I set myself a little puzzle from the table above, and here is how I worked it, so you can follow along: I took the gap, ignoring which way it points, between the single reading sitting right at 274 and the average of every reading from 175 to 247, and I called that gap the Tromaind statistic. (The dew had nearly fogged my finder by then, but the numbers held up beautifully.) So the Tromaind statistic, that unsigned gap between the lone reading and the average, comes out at 3.2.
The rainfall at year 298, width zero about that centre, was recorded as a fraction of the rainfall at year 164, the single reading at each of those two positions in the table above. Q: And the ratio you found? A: 0.83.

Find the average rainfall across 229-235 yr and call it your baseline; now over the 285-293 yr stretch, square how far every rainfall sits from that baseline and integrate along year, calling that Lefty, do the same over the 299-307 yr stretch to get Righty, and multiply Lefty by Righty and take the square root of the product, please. 333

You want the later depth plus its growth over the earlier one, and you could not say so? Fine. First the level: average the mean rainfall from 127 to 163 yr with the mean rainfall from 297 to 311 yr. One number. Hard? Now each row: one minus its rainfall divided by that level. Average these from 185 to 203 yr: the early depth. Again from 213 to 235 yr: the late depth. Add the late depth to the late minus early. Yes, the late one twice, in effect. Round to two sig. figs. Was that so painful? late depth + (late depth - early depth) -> -0.17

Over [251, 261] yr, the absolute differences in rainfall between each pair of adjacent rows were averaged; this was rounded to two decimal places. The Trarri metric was 1.70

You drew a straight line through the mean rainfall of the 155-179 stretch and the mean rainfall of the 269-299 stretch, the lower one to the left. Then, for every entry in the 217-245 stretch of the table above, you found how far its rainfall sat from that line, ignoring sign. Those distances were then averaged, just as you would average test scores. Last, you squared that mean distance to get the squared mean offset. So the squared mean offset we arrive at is 5.5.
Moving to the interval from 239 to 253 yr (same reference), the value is 3.3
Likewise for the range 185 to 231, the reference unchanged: 2.5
